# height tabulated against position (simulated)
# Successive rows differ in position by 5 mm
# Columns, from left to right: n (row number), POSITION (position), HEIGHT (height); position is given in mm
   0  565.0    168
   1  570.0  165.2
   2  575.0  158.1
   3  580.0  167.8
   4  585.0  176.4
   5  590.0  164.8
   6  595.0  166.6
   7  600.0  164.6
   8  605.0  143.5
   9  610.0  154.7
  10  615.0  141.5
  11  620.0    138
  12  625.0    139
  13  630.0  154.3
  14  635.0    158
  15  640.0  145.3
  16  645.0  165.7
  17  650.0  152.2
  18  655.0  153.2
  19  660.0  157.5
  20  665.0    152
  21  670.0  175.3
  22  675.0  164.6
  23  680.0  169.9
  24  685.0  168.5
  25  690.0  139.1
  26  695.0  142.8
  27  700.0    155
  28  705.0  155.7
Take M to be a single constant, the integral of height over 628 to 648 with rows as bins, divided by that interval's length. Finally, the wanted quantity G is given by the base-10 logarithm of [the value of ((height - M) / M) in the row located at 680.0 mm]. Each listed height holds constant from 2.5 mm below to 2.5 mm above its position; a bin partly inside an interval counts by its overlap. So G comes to -1.04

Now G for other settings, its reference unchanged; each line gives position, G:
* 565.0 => -1.11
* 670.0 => -0.90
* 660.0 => -1.96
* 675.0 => -1.25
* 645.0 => -1.20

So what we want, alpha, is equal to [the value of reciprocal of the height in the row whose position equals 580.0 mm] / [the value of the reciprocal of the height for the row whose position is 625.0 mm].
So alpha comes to 0.83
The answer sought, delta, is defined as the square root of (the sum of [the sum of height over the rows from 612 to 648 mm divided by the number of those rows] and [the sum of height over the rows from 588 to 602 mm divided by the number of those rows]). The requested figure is 17.7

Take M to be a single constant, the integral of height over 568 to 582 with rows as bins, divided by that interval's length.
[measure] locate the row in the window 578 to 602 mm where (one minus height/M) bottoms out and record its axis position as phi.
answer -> 585.0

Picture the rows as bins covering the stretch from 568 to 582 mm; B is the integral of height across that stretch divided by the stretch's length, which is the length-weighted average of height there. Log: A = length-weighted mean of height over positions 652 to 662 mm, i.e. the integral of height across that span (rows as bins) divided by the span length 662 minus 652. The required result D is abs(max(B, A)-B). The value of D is 0.0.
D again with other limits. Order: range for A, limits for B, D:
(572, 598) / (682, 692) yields 11.3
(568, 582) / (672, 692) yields 2.1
